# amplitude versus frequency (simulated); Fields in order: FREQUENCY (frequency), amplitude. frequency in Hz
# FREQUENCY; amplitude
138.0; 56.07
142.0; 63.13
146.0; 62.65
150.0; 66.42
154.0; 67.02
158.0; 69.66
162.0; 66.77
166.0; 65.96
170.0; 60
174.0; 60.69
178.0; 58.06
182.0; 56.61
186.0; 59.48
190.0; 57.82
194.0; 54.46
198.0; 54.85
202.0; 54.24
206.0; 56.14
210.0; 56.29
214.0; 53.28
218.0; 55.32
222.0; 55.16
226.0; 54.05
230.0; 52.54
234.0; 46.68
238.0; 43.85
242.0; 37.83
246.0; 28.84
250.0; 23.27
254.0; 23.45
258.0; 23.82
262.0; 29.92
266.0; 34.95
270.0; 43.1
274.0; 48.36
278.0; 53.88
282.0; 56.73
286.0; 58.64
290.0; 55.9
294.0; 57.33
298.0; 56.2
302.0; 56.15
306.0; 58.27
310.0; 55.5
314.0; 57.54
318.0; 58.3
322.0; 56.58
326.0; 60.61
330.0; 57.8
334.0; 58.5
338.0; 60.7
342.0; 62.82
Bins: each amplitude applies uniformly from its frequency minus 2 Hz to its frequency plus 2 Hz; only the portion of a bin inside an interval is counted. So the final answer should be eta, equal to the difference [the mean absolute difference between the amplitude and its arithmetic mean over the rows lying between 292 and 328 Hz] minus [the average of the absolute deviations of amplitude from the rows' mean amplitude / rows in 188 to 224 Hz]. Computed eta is 0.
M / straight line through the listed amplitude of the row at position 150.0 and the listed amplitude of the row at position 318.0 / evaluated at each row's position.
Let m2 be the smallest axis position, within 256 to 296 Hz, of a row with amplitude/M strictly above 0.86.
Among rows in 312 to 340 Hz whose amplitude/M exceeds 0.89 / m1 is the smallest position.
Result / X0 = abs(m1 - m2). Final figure 36 Hz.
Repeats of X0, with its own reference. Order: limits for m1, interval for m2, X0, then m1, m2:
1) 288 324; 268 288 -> 12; 290.0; 278.0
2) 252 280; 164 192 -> 112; 278.0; 166.0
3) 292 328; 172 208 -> 120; 294.0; 174.0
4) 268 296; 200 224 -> 72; 278.0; 206.0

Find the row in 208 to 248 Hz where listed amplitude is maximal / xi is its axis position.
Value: 210.0 Hz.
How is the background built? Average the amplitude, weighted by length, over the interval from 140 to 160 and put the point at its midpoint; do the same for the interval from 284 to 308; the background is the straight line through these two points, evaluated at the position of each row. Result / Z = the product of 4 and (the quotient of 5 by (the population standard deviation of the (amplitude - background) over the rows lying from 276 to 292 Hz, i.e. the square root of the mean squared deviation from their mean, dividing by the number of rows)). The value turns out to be 10.7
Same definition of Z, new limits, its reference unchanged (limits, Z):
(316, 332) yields 13.0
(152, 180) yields 5.5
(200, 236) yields 8.4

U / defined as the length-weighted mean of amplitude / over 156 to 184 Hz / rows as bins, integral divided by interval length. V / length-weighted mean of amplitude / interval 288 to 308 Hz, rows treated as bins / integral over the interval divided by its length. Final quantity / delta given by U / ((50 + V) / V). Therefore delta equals 33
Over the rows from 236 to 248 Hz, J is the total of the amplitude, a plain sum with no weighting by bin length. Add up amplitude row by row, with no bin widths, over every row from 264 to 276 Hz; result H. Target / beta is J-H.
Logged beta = -16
